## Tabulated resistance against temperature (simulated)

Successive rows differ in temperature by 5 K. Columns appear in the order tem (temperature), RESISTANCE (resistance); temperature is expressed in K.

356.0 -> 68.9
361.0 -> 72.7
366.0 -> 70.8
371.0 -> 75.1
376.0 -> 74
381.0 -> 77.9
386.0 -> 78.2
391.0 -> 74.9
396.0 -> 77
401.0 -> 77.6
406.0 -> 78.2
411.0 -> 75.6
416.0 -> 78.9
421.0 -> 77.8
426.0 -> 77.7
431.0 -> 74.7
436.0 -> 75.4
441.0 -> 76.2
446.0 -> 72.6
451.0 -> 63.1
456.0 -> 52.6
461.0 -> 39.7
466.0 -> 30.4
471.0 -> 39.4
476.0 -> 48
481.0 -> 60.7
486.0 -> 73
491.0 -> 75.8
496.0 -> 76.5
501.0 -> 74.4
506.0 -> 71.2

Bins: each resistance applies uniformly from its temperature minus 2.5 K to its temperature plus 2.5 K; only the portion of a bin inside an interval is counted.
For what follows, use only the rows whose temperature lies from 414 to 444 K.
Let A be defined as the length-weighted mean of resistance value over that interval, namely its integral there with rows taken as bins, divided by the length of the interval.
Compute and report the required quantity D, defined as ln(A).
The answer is 4.34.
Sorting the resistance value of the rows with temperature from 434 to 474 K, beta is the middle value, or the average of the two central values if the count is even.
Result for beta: 58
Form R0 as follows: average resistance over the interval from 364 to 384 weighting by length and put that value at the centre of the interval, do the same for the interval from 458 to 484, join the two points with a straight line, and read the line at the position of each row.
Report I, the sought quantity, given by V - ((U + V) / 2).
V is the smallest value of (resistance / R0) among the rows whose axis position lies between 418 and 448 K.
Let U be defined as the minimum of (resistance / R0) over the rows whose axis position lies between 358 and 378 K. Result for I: 0.19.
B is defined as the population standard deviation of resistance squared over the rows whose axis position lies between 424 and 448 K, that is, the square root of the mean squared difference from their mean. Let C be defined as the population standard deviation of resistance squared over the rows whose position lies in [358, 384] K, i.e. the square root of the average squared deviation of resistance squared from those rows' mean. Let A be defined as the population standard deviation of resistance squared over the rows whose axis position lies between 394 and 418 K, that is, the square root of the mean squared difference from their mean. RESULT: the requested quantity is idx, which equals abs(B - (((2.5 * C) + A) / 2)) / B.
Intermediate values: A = 174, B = 253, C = 354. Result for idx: 1.1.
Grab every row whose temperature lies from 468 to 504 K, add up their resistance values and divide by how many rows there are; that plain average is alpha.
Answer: 64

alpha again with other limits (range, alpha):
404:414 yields 77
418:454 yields 74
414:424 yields 78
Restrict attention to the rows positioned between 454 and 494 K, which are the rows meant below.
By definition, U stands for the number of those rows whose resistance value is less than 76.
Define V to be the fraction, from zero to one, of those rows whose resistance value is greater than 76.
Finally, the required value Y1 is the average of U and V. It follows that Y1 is 4.0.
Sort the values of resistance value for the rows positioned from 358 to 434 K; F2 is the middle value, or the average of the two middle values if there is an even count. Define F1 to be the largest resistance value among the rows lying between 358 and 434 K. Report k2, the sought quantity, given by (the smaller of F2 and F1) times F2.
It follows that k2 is 5929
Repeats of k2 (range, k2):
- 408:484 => 5271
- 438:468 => 3347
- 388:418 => 5975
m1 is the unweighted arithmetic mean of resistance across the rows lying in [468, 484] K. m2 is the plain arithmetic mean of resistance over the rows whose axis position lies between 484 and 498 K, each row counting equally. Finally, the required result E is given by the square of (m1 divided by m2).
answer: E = 0.4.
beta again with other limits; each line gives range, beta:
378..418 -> 78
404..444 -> 77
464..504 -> 67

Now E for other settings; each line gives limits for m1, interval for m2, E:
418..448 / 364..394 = 1.0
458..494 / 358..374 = 0.5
